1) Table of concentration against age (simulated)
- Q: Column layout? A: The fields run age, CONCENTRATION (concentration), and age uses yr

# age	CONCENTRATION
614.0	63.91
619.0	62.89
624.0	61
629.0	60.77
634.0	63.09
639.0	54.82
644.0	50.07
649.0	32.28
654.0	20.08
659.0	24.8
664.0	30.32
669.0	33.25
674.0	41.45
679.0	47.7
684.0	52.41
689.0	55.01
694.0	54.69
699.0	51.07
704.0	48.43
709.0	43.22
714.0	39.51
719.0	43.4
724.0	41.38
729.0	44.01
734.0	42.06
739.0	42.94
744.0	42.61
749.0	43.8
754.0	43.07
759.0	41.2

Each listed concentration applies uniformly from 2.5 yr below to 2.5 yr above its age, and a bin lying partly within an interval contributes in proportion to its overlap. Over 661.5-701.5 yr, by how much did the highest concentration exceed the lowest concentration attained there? 25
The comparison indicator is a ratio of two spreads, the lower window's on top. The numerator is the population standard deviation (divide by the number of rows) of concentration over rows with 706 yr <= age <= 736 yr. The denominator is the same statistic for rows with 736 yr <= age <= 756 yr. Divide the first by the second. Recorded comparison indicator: 3.5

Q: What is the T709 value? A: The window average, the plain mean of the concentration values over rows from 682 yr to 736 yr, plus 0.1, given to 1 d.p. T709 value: 46.9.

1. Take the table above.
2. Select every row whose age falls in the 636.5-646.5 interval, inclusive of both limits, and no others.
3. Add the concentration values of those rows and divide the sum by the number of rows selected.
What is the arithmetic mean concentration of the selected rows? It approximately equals 52.4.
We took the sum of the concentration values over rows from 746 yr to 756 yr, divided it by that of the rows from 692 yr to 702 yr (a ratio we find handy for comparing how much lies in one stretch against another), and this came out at 0.82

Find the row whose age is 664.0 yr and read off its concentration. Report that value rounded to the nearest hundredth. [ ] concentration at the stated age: 30.32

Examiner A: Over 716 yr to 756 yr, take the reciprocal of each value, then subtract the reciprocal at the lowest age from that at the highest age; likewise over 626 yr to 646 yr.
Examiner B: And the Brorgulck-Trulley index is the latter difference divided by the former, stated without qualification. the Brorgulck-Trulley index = 20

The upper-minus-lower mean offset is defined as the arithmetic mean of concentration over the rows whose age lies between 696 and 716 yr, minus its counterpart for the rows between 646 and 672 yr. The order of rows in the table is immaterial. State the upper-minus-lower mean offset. 17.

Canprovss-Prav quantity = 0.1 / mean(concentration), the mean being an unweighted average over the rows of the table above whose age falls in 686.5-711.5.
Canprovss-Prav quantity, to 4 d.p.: 0.0020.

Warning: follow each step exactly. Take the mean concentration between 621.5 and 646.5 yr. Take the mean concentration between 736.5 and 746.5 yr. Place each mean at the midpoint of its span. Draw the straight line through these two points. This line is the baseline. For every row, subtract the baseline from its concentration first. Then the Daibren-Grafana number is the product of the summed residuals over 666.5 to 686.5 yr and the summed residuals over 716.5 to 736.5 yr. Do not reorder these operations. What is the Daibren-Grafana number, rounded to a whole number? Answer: 288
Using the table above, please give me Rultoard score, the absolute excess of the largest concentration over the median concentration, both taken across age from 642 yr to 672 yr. 19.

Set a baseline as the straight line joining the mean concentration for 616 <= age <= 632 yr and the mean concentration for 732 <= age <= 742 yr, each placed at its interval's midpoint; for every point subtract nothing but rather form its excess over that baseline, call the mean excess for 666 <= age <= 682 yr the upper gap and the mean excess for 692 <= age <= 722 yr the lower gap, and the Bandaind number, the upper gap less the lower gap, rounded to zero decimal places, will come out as -11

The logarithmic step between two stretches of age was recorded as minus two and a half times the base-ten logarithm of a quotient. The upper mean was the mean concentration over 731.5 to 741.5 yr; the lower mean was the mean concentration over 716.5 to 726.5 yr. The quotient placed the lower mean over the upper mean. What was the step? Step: 0.00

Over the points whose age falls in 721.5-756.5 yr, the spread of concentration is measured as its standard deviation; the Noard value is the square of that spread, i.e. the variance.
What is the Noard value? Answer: 1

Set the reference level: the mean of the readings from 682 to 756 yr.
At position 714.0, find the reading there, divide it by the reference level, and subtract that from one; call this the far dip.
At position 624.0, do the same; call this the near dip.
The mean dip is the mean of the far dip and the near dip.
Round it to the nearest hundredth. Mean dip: -0.10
